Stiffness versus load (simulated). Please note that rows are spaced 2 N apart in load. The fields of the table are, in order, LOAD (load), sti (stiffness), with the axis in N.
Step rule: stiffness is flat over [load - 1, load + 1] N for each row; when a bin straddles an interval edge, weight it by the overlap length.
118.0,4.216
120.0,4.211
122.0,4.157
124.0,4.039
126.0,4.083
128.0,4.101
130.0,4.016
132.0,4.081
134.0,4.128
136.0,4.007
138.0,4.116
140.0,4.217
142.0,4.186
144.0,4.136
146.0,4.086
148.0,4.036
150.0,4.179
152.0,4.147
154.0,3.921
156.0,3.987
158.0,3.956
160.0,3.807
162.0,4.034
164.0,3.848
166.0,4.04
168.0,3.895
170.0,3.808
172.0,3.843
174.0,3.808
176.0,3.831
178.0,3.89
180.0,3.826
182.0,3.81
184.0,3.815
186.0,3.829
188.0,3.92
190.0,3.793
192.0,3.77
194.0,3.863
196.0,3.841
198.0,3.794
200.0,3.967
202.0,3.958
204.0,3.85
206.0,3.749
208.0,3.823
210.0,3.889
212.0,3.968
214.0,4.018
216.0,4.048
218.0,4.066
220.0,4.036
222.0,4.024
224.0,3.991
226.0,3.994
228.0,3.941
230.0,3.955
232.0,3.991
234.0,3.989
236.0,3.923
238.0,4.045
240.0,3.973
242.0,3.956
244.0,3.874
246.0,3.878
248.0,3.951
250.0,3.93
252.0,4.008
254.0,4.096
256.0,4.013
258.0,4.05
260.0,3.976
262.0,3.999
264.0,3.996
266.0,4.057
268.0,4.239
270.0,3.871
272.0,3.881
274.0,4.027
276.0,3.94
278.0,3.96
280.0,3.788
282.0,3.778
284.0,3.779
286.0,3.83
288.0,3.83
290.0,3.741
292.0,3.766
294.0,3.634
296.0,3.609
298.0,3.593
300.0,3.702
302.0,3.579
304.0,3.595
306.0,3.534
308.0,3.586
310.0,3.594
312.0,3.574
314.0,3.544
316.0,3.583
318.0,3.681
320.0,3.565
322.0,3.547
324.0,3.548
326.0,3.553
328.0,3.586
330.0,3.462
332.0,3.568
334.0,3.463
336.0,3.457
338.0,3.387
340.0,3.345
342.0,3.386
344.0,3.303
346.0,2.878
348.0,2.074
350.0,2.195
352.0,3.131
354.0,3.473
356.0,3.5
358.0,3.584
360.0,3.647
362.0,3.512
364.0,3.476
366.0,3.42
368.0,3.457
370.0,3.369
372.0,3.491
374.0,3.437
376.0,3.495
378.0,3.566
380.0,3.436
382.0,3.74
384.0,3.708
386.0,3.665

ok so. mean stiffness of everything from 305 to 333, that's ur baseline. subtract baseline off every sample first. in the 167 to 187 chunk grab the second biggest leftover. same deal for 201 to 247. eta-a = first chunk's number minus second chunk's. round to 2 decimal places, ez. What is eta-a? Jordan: -0.16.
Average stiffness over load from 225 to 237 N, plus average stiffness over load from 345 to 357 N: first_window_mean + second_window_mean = 6.8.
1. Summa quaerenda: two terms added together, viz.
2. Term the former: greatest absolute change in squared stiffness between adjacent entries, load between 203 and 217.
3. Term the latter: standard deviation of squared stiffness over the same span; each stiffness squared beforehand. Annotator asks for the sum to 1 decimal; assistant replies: 1.6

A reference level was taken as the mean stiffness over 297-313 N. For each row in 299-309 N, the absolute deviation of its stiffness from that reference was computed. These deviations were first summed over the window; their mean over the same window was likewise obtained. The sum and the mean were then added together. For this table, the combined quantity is 0.23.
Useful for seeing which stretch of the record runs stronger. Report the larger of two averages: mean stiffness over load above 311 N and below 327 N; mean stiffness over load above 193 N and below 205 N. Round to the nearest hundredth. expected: 3.88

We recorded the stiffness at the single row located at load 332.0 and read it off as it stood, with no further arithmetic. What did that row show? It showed 3.568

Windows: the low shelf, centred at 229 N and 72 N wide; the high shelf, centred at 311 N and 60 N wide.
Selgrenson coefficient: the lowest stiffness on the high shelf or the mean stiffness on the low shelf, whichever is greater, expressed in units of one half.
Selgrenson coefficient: 7.91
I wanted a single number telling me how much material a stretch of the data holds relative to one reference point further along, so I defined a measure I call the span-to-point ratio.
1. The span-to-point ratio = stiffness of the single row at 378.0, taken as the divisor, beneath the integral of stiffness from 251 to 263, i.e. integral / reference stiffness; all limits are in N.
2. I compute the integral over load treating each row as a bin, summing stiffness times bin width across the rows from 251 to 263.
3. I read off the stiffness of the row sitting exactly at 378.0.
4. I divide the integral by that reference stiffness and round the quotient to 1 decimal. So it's 13.5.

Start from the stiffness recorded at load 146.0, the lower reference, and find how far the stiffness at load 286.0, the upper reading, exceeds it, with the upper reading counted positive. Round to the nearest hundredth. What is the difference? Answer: -0.26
